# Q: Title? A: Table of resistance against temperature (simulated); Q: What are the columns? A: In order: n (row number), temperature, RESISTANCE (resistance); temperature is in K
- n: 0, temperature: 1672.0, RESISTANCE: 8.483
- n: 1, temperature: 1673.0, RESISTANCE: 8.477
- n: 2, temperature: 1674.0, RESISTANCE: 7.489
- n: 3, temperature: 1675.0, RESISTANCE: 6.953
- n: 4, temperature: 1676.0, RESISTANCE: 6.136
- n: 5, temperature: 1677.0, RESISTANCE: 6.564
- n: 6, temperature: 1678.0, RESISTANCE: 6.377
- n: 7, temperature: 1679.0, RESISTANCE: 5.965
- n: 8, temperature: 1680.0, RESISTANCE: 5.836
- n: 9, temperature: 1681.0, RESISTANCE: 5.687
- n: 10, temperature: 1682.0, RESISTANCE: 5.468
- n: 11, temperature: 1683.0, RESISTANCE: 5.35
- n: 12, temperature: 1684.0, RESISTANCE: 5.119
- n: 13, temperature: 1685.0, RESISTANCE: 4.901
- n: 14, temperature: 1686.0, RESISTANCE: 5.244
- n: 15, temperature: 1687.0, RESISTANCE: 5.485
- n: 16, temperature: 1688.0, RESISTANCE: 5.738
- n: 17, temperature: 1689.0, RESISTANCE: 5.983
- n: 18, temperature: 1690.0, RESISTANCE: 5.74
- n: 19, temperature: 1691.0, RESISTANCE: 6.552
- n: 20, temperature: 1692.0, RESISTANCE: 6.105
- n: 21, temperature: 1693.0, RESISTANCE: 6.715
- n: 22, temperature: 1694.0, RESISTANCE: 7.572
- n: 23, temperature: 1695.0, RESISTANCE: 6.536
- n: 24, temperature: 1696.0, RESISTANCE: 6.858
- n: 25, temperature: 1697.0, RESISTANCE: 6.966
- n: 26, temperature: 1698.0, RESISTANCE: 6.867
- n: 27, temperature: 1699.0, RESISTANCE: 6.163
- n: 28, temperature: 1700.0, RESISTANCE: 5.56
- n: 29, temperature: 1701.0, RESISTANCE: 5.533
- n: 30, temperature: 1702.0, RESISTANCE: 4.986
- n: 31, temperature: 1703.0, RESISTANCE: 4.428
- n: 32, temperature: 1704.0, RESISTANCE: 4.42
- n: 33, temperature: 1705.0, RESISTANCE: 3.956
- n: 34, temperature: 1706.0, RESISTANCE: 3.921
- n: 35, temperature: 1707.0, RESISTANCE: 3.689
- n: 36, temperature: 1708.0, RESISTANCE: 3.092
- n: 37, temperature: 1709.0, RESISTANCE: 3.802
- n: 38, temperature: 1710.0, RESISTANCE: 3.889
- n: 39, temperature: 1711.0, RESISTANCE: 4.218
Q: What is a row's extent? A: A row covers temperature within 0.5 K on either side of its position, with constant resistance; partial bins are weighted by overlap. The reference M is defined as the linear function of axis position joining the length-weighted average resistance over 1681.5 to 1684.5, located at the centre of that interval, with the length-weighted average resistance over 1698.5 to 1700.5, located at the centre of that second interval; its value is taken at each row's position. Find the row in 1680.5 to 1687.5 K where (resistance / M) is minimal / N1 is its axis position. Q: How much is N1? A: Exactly 1685.0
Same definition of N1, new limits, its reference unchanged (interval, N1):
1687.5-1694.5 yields 1690.0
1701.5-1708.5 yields 1708.0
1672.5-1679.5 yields 1679.0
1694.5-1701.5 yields 1701.0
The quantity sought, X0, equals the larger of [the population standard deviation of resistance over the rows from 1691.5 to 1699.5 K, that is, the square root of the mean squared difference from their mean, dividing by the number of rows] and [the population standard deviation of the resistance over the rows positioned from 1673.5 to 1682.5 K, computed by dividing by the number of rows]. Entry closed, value 0.61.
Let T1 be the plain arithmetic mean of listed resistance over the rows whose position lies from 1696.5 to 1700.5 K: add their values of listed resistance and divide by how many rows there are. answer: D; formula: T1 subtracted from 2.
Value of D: -4.4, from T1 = 6.4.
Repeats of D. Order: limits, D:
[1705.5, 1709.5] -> -1.6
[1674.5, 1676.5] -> -4.5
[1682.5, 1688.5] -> -3.3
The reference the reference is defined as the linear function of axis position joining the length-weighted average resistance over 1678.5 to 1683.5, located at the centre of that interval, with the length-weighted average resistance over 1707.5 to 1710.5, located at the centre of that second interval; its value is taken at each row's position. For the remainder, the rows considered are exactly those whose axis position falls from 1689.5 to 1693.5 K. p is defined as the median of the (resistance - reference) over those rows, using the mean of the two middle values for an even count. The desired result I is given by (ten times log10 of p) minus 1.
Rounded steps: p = 1.4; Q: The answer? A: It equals 0.6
